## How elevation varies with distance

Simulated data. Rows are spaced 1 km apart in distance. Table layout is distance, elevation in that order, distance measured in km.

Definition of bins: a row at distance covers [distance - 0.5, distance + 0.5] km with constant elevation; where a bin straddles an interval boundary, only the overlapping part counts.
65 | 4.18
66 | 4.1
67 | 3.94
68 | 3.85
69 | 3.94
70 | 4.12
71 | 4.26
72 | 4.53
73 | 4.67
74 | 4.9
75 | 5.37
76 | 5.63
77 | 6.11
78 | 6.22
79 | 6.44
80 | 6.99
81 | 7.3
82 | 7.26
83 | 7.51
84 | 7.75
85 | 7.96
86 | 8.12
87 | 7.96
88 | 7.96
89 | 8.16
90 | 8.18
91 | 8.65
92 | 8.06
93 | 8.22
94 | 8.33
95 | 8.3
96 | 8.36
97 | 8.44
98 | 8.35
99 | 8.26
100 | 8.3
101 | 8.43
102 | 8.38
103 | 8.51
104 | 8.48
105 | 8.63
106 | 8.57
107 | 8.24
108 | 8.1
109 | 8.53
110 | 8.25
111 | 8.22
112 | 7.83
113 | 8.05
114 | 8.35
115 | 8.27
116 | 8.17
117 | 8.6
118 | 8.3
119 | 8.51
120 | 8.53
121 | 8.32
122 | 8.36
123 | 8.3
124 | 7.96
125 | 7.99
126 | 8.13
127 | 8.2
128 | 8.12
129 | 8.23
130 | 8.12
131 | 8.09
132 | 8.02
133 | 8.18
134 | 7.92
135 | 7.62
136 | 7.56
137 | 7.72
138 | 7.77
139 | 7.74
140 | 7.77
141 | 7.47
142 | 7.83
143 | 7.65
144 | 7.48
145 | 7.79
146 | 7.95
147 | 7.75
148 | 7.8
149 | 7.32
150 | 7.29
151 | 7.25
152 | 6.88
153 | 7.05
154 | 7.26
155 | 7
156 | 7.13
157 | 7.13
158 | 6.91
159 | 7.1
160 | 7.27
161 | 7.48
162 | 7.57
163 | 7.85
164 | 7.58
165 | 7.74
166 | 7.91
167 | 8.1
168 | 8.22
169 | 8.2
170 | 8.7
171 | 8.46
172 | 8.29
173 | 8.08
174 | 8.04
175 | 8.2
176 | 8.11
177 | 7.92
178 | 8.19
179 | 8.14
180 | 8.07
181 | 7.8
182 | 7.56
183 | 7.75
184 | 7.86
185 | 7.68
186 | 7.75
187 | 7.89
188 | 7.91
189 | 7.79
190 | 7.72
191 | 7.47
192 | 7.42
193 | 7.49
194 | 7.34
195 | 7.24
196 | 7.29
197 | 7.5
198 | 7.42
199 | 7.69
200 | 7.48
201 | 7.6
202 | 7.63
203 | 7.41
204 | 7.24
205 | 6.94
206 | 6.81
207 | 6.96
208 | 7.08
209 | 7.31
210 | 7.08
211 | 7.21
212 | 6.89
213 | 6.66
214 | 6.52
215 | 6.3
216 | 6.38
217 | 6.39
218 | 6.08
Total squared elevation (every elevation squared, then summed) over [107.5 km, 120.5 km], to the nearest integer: 893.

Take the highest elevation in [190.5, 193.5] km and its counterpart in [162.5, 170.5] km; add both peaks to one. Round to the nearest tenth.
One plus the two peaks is 17.2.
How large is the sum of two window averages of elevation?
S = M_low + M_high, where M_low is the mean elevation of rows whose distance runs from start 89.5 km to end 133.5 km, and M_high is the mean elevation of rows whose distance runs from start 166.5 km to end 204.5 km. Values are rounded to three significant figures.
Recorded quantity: 16.1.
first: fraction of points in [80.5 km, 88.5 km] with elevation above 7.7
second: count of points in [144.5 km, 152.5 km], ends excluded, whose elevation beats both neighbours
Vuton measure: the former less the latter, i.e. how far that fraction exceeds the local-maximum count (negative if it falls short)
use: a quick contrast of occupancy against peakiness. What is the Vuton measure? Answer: -1.4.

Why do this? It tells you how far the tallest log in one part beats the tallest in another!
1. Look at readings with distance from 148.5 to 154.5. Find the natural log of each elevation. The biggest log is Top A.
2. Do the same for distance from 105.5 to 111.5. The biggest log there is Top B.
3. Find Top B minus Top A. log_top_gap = 0.16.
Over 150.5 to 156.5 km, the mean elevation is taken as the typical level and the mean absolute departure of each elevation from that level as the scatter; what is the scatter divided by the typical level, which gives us 0.017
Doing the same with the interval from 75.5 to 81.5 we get 0.072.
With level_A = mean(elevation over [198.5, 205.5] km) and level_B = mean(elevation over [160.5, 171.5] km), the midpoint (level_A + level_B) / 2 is 7.7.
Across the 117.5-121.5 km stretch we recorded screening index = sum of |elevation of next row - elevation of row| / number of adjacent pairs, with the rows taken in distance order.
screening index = 0.15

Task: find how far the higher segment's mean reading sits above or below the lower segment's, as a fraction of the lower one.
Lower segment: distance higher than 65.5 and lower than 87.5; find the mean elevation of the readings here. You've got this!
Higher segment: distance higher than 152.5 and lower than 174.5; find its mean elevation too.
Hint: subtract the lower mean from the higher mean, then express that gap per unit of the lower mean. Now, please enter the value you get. 0.31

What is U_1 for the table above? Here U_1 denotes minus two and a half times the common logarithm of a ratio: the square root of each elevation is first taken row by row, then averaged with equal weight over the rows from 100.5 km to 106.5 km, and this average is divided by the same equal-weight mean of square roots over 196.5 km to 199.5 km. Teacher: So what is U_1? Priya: -0.065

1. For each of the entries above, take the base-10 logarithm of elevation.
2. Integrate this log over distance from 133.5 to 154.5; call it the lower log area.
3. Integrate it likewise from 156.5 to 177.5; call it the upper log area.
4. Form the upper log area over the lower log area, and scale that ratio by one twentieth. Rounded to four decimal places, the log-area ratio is 0.0509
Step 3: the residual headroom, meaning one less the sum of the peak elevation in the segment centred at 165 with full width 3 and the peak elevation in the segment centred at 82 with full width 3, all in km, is -14.4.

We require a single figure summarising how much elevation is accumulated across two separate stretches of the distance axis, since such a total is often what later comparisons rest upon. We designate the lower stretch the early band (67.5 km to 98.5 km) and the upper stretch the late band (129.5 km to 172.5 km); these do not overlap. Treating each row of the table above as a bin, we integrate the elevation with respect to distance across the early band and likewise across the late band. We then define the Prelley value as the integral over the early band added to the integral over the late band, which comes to 542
